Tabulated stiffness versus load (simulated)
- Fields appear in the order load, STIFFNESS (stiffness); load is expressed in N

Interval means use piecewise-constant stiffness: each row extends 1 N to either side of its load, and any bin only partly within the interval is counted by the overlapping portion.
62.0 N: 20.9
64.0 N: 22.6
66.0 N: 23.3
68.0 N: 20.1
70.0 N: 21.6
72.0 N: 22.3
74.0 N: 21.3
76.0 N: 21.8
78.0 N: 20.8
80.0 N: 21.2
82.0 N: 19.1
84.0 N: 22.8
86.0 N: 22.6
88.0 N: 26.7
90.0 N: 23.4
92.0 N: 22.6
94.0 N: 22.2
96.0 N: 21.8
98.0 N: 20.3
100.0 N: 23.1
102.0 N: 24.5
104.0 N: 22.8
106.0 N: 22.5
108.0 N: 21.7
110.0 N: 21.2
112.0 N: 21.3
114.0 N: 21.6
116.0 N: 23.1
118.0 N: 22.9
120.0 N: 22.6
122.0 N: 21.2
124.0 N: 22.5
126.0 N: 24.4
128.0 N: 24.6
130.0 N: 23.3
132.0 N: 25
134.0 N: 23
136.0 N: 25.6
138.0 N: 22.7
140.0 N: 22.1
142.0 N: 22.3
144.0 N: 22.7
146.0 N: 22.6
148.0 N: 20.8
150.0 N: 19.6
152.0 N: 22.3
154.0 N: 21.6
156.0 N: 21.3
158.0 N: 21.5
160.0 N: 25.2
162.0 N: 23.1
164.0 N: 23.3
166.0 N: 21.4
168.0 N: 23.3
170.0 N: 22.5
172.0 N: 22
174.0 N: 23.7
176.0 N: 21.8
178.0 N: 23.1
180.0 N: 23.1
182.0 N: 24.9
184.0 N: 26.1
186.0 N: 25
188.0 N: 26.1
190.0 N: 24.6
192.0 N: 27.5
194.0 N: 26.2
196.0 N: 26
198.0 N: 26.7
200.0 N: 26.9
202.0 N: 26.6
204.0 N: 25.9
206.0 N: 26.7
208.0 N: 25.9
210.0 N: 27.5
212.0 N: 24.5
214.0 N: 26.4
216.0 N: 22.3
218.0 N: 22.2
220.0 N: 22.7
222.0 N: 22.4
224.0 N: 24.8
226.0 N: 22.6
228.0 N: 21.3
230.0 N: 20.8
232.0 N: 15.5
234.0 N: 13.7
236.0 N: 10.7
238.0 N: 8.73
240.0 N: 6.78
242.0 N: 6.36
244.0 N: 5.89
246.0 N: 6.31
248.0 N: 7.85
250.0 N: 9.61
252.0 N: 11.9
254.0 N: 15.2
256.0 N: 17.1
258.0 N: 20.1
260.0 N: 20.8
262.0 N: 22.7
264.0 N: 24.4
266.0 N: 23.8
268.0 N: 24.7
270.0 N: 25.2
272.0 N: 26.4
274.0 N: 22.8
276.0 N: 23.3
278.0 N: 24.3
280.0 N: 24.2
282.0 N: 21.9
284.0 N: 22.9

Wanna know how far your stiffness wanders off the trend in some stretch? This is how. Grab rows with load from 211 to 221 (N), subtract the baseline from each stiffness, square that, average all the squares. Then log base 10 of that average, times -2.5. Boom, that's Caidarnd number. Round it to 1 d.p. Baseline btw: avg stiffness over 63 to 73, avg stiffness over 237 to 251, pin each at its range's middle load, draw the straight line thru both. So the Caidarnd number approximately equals -5.7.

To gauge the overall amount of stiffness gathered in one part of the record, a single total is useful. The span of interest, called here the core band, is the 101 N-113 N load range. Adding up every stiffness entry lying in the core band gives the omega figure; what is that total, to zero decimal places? 134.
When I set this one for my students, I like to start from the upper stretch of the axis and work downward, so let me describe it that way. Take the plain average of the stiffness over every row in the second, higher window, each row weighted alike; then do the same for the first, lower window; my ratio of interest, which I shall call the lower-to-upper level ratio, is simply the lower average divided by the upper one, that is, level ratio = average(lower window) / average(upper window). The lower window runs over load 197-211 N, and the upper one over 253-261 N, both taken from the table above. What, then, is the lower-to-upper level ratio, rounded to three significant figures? 1.45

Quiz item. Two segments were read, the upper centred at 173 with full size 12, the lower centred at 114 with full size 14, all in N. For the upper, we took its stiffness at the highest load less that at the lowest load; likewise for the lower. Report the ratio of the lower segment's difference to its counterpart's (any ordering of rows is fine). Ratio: -4.5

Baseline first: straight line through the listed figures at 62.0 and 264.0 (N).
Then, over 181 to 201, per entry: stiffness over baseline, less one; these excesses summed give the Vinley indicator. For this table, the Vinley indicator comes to 1.2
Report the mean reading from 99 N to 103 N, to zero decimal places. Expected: 24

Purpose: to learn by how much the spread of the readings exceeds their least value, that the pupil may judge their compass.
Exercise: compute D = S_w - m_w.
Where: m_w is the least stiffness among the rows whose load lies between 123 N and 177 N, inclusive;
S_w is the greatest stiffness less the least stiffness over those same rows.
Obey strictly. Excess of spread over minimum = -14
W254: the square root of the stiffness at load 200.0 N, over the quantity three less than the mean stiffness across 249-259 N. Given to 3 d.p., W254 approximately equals 0.440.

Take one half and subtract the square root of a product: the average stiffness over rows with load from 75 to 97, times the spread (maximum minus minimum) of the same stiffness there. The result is -12.5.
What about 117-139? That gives -9.7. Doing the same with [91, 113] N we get -9.2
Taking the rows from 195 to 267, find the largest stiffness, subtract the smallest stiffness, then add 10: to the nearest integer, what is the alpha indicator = 32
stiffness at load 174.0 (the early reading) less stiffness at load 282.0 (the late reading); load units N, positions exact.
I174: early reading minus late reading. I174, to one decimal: 1.8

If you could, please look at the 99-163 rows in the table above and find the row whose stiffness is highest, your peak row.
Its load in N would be 136.0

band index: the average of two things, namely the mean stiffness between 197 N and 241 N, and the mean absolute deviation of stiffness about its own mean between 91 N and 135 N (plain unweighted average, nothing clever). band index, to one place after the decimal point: 11.2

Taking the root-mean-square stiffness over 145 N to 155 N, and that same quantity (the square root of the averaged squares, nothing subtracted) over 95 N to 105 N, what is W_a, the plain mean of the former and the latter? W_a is 22.0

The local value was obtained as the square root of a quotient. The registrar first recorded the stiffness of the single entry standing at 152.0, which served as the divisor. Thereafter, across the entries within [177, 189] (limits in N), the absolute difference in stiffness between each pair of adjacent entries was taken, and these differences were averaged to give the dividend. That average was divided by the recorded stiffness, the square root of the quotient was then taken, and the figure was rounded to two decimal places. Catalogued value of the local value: 0.22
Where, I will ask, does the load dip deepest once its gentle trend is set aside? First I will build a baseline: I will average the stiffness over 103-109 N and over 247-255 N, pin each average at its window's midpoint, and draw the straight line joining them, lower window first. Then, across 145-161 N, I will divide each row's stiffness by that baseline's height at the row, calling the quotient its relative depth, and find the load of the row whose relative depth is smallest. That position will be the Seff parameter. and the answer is 150.0 N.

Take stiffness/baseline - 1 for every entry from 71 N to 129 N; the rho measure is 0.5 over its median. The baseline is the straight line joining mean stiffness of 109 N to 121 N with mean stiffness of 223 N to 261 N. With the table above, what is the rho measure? -13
